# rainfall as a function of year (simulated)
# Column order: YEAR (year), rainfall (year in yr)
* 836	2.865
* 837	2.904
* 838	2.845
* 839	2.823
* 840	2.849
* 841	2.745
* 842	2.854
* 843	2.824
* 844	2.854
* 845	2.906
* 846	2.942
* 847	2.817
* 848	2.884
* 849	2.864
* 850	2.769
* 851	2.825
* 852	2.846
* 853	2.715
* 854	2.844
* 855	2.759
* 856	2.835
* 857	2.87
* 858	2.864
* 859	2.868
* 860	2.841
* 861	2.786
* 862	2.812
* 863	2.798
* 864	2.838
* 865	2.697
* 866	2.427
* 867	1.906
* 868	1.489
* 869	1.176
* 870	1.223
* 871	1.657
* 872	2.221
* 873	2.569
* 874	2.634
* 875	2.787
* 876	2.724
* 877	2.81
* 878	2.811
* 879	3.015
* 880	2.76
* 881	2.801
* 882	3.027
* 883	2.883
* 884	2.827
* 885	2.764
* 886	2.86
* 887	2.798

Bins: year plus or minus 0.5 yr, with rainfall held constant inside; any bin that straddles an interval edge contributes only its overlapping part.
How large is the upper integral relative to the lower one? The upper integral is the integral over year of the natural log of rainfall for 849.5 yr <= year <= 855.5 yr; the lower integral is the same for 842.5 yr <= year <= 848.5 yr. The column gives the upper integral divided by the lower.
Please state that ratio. 0.97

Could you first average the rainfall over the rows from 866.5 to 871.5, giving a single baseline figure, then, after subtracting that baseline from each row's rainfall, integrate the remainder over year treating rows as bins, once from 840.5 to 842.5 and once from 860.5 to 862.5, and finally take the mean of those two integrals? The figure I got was 2.6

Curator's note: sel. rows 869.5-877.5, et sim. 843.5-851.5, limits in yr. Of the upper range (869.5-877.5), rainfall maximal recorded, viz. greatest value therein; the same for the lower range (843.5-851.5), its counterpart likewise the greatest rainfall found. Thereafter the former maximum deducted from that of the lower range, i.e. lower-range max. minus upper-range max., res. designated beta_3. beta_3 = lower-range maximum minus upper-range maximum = 0.13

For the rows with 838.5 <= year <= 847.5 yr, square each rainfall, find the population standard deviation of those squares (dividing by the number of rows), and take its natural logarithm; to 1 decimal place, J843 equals -1.2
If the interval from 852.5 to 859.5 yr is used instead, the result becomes -1.2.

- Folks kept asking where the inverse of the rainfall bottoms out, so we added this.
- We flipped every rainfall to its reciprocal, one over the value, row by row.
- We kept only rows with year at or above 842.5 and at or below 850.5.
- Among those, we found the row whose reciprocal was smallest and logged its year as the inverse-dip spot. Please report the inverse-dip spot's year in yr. 846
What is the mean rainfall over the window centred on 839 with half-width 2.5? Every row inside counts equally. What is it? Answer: 2.83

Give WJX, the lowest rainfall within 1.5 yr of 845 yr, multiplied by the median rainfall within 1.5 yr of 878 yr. 8.0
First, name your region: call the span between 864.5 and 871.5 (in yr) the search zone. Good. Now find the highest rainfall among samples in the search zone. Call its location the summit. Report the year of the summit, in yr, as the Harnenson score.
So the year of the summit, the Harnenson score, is 865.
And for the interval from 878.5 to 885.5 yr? 882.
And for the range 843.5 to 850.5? 846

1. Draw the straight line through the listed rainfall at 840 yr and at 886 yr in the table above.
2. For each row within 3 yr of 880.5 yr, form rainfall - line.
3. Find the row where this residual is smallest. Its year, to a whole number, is 880 yr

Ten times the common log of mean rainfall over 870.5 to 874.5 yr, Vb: 3.56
